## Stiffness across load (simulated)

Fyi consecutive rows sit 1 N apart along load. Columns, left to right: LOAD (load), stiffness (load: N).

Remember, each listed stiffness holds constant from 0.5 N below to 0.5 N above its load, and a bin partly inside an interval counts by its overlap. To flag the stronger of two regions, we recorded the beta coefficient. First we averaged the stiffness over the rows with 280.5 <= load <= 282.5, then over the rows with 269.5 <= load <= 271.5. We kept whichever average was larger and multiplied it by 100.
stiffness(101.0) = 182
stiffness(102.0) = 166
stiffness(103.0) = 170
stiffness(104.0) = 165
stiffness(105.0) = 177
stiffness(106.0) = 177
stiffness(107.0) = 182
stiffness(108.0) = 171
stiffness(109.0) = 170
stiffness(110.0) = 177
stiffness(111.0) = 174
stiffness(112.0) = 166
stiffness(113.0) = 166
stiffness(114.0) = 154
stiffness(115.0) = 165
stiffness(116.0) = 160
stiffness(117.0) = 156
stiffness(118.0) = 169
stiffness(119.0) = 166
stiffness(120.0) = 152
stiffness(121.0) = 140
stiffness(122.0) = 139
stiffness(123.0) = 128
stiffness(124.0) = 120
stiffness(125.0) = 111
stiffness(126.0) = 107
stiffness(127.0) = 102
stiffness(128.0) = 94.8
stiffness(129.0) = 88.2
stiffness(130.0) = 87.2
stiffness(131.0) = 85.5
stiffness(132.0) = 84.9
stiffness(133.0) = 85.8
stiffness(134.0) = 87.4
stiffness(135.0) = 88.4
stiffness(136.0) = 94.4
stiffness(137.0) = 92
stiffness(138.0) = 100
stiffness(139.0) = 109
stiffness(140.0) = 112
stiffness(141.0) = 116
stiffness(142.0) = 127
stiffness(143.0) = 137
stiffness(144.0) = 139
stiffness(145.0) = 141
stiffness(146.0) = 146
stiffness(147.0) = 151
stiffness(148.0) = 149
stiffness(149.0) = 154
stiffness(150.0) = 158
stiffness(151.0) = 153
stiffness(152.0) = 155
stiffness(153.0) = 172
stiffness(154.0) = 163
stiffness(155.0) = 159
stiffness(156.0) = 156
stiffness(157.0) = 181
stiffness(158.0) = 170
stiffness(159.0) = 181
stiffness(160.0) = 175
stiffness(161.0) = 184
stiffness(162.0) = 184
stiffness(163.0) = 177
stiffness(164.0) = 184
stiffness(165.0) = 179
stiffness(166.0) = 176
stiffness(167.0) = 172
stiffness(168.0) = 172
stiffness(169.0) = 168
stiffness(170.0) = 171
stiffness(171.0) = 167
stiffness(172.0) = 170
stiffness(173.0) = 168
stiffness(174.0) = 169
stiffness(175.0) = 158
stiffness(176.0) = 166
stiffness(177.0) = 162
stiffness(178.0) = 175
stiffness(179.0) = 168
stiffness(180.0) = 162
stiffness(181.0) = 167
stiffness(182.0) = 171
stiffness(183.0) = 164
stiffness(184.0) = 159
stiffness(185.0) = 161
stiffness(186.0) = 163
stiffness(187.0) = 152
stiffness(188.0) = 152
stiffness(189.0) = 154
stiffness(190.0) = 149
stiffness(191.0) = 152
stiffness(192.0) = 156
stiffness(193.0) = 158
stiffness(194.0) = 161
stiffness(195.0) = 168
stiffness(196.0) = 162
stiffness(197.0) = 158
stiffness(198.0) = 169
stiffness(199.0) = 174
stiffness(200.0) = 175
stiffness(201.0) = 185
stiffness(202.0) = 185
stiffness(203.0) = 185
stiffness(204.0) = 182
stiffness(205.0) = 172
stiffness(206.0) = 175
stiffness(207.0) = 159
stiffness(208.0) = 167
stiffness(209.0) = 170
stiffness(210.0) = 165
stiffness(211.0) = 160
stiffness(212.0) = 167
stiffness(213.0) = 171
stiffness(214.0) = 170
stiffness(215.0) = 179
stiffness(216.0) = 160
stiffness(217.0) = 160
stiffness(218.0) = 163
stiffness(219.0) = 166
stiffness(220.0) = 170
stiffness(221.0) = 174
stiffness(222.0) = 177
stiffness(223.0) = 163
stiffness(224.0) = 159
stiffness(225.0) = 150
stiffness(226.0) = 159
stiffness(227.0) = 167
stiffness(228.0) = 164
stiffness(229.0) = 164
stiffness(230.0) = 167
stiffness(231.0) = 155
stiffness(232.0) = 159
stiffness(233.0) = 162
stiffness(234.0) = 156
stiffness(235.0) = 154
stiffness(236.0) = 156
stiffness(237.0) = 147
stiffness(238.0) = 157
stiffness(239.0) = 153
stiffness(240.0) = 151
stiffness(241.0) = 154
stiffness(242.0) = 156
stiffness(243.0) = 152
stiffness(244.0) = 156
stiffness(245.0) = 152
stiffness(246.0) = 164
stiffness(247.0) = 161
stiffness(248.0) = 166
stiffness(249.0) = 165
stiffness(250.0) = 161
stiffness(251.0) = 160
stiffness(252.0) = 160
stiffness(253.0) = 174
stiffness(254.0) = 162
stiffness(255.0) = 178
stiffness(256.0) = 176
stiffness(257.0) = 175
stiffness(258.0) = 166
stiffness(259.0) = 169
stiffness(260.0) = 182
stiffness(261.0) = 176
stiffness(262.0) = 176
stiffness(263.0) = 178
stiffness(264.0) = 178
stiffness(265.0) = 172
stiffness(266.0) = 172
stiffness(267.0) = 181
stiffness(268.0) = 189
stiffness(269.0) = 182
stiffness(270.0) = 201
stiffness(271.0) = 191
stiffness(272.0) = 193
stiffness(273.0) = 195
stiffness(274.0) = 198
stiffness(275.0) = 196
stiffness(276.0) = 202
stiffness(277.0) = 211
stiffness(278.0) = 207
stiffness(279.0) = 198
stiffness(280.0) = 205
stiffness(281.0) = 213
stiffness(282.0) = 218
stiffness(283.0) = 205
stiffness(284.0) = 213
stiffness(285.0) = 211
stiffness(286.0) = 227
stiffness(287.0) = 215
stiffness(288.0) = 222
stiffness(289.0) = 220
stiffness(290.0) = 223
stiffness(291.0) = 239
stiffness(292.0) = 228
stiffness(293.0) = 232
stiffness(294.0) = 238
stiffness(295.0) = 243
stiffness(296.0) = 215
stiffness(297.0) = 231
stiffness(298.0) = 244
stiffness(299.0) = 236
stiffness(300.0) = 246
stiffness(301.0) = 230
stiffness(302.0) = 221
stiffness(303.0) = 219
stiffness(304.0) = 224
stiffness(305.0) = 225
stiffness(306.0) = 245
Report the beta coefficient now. 21550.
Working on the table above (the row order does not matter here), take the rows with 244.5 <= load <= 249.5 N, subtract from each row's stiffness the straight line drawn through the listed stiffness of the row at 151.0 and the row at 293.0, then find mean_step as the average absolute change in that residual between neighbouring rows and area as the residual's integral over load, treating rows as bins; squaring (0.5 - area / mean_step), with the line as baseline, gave 1864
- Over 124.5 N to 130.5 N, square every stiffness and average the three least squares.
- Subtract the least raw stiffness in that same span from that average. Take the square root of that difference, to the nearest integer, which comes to 90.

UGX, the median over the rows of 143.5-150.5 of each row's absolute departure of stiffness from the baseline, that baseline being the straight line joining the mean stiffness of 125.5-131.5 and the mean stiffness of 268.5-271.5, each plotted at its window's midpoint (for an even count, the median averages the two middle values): 41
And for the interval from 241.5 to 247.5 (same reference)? 17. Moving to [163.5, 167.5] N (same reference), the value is 58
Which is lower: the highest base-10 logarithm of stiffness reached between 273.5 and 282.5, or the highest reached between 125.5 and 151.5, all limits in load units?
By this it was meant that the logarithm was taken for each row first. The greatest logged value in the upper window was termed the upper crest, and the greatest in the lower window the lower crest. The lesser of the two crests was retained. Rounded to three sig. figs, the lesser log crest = 2.20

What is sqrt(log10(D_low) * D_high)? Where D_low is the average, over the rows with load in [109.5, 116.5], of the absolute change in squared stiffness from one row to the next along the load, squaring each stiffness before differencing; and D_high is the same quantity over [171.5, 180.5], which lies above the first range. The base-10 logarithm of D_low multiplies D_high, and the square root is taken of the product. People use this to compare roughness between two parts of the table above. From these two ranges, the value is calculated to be 85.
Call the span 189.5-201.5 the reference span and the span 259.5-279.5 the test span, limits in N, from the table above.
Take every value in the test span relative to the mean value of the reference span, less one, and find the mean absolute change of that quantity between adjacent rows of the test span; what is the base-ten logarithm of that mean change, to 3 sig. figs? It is -1.48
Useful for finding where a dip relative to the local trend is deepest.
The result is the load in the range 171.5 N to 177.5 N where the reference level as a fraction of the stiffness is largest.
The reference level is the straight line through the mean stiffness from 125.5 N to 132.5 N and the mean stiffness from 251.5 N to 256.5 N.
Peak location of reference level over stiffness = 175.0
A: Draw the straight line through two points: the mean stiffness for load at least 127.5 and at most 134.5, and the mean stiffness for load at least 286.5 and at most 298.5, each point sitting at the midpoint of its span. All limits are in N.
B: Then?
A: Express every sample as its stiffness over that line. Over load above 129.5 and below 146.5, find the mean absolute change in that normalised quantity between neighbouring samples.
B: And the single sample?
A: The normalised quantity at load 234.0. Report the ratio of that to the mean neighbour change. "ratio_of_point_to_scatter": 23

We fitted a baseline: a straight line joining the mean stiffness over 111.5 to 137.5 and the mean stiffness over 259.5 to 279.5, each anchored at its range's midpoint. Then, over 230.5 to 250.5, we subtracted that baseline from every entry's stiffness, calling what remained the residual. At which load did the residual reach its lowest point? 237.0 N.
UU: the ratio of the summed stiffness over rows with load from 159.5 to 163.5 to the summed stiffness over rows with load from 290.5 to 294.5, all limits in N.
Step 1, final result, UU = 0.77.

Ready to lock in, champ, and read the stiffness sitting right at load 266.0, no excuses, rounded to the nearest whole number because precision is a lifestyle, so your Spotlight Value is 172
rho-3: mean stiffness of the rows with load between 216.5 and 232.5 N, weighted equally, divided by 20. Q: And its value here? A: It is 8.18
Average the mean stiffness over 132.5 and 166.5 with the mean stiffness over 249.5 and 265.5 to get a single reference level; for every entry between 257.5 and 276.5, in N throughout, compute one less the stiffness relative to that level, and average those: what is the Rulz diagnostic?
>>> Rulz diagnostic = -0.16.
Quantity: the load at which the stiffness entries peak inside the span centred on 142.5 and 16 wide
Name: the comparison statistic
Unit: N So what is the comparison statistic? 150.0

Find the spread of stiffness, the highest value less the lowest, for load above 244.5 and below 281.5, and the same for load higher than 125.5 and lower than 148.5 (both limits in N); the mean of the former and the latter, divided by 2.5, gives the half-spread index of 25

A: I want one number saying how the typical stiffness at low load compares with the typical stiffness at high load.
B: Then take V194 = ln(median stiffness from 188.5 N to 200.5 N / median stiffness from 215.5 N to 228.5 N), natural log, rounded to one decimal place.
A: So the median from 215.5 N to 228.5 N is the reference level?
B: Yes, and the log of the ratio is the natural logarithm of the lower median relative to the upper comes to 0.0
